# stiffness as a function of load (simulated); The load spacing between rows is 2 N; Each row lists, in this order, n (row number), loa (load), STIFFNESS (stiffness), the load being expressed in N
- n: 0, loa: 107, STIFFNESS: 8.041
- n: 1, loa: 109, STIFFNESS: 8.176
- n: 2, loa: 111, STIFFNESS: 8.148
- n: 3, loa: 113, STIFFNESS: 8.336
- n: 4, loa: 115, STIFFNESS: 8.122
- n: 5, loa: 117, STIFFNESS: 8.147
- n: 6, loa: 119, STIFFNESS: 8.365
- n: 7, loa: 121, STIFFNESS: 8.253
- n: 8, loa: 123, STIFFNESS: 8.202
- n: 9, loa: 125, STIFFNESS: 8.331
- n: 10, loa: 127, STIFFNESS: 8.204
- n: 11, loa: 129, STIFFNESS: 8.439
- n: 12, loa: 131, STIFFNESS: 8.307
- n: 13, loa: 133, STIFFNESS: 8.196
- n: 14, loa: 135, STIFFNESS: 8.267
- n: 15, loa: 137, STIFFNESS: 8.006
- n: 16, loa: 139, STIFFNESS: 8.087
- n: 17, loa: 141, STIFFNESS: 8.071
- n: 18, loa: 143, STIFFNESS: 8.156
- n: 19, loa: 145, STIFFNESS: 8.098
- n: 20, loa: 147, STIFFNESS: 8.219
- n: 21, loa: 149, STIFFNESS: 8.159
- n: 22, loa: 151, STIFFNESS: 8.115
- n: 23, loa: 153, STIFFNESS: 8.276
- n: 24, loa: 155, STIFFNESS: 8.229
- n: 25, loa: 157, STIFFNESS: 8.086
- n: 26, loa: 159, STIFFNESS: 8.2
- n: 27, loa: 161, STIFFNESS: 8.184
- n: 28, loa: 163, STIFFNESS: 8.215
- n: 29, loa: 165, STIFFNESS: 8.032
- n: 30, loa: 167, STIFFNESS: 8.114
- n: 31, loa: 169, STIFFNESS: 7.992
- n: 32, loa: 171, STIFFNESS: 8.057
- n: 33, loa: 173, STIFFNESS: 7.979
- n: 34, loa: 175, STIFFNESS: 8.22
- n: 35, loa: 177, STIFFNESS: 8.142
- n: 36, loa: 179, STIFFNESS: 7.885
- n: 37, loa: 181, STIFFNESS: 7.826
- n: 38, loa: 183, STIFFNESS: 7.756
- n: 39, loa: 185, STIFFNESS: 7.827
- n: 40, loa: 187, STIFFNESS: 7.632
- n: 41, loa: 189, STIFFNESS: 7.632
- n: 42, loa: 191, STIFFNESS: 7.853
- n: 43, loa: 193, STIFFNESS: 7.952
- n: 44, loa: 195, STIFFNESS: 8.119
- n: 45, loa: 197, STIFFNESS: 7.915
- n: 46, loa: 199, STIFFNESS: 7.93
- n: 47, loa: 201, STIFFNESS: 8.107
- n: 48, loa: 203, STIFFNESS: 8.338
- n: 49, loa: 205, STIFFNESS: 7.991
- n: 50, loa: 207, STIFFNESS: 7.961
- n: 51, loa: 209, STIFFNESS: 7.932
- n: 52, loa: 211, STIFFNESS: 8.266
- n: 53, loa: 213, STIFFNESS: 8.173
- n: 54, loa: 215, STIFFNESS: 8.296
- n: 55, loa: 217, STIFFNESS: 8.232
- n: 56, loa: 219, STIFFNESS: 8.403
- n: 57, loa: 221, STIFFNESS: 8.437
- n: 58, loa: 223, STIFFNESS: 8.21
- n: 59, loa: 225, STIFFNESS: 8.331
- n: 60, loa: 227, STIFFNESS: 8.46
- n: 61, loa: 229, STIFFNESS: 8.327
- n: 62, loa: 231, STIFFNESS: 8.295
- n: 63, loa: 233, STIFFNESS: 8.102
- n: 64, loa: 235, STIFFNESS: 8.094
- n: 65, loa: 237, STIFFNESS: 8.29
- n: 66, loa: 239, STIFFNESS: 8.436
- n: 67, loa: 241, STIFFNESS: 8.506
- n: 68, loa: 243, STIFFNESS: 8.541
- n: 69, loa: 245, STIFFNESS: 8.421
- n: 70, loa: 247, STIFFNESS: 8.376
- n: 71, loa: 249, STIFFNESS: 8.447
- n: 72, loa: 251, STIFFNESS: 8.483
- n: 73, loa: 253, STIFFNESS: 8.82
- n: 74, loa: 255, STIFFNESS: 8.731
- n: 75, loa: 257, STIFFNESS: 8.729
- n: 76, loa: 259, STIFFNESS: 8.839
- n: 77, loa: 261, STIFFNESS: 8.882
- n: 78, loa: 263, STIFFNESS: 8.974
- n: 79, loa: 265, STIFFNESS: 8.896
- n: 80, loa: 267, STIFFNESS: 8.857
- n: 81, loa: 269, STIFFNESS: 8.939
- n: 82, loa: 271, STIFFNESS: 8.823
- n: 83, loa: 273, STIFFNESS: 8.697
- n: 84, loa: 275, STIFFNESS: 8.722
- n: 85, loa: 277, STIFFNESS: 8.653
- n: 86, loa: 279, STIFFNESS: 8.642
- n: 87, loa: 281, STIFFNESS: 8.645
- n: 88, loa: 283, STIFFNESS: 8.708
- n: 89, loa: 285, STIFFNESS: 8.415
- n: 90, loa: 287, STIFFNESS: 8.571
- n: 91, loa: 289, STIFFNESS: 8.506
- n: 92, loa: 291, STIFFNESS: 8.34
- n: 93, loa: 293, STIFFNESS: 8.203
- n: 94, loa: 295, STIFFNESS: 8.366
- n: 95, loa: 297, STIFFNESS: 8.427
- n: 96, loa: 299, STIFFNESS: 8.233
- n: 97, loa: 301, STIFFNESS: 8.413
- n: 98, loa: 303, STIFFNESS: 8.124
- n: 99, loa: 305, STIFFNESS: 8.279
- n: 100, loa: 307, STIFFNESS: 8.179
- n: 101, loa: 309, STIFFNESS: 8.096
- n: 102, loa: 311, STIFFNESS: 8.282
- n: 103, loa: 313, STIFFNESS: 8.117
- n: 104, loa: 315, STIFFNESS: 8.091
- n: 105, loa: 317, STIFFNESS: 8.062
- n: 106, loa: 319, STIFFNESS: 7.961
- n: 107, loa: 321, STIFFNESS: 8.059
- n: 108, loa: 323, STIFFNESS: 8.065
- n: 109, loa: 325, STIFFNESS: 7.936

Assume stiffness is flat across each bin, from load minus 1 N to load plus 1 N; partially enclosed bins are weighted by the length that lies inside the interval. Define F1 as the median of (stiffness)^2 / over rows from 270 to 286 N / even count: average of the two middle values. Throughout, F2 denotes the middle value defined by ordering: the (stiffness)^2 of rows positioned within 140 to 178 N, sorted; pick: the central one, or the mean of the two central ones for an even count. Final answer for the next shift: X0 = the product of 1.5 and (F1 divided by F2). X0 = 1.70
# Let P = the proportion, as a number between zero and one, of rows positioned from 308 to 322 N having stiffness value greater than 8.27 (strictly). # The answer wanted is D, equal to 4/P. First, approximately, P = 0.14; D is 28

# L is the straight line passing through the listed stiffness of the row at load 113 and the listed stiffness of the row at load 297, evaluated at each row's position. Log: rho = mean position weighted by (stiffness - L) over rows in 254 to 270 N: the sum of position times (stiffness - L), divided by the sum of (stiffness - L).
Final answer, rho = 262.6 N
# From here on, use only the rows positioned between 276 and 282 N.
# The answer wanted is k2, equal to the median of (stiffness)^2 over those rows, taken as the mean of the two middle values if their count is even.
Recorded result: 74.7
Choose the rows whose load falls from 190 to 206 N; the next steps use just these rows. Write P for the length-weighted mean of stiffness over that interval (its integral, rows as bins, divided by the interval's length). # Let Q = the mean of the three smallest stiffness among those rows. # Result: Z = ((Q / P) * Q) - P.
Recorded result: -0.25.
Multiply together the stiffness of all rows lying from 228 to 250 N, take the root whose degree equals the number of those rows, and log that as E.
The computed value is 8.35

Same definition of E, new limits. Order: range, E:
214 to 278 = 8.54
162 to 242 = 8.10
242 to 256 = 8.54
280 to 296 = 8.47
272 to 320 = 8.36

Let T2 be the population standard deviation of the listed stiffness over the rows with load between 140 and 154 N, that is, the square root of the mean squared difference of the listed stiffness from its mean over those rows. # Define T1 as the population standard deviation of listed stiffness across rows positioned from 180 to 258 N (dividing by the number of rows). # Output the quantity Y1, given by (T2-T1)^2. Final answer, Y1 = 0.051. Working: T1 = 0.29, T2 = 0.07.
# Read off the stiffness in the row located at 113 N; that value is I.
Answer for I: 8.336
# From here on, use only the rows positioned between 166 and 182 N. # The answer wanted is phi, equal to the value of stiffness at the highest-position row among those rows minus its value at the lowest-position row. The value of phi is -0.29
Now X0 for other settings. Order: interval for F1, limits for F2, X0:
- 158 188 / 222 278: 1.33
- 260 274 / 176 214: 1.88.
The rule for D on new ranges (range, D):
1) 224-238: 6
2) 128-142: 14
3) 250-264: 4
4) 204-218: 28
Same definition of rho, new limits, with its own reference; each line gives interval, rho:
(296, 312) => 305.7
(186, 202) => 192.7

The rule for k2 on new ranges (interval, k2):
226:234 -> 69.1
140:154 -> 66.5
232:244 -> 69.9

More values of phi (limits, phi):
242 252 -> -0.06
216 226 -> 0.10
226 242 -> 0.05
